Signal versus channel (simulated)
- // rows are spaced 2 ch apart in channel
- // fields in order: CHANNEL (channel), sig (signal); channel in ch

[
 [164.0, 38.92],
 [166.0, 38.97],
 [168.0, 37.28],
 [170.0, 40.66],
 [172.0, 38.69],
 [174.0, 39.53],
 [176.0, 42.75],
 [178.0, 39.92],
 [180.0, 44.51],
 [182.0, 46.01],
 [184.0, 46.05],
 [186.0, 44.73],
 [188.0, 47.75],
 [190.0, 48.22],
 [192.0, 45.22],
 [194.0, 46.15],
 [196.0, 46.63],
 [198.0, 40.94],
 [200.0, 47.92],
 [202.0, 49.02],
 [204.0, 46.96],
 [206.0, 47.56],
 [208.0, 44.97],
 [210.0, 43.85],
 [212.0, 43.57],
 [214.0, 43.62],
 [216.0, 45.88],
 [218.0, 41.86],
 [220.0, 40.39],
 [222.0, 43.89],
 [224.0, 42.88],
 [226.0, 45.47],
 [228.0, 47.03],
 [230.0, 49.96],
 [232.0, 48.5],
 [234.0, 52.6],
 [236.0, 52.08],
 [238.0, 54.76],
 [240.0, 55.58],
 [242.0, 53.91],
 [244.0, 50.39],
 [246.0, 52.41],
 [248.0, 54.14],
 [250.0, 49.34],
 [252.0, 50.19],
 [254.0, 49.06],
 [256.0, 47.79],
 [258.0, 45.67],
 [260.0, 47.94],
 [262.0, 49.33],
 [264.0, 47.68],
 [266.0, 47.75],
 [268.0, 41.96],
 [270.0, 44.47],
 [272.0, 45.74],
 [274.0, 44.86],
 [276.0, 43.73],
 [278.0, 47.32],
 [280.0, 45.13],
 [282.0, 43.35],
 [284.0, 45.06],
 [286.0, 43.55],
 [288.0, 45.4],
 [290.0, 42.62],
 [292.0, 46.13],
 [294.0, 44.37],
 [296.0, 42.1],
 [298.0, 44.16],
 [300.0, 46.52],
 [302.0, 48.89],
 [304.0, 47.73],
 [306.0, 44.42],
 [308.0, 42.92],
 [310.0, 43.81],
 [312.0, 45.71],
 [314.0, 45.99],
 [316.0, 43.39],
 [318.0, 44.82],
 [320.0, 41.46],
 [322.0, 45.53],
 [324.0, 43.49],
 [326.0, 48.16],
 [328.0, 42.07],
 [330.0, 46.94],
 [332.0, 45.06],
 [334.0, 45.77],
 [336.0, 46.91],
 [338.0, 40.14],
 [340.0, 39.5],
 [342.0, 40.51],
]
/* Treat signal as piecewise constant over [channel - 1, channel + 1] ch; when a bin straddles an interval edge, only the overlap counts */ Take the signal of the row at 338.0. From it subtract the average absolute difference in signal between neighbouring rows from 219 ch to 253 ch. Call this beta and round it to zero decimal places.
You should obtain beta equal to 38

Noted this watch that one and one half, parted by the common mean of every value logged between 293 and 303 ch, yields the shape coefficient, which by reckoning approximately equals 0.0332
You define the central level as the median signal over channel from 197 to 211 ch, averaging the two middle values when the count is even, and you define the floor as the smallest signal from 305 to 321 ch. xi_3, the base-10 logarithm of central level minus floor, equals 0.74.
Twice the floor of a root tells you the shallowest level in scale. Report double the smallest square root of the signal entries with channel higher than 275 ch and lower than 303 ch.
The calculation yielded 12.98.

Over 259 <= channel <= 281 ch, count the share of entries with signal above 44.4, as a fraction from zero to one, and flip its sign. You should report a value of -0.82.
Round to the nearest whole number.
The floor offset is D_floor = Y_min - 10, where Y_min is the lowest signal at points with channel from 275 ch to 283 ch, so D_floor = 33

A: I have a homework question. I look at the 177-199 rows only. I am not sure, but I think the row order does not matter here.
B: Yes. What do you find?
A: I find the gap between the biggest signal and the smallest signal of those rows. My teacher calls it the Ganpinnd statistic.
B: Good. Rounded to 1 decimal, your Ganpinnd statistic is 8.3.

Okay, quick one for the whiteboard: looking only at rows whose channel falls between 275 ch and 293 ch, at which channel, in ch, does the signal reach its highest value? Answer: 278.0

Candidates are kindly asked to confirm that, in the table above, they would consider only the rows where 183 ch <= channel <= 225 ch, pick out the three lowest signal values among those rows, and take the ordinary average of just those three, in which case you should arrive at 41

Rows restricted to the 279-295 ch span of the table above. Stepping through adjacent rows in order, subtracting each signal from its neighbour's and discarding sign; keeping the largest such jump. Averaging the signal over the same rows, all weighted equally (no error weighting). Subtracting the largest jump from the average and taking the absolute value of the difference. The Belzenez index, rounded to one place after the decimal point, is 40.9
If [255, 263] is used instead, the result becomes 45.4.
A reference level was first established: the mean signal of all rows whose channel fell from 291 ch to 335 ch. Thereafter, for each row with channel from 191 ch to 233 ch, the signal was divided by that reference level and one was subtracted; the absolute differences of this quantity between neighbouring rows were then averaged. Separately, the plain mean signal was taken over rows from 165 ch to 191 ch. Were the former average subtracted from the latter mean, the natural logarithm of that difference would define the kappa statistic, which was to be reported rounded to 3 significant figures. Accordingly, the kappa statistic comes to 3.75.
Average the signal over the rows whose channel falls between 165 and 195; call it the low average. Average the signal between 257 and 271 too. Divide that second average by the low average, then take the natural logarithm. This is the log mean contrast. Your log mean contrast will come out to 0.074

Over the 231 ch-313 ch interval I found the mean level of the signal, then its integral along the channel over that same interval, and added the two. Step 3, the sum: 3925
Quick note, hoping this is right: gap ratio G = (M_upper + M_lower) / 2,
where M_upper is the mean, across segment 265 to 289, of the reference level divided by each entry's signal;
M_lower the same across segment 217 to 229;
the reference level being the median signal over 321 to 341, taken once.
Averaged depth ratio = 1.03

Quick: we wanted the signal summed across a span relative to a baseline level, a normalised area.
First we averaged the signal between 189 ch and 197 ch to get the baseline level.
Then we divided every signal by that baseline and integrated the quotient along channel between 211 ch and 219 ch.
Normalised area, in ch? 7.5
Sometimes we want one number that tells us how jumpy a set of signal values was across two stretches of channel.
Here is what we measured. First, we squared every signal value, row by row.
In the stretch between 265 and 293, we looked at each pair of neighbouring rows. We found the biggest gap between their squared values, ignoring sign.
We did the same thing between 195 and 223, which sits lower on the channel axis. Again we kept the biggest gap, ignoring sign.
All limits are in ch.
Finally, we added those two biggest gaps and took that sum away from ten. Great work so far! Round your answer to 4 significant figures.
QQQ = -1130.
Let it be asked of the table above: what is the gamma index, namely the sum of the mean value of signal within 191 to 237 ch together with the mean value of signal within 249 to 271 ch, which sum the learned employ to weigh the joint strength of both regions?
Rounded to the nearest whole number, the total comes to 93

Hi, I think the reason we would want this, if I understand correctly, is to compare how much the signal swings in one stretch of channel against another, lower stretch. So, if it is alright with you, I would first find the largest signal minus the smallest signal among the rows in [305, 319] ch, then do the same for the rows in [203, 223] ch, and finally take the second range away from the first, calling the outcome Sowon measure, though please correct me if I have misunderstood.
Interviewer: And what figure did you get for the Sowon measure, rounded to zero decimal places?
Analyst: -4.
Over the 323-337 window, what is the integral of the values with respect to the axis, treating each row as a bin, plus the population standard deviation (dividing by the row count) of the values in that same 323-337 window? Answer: 639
